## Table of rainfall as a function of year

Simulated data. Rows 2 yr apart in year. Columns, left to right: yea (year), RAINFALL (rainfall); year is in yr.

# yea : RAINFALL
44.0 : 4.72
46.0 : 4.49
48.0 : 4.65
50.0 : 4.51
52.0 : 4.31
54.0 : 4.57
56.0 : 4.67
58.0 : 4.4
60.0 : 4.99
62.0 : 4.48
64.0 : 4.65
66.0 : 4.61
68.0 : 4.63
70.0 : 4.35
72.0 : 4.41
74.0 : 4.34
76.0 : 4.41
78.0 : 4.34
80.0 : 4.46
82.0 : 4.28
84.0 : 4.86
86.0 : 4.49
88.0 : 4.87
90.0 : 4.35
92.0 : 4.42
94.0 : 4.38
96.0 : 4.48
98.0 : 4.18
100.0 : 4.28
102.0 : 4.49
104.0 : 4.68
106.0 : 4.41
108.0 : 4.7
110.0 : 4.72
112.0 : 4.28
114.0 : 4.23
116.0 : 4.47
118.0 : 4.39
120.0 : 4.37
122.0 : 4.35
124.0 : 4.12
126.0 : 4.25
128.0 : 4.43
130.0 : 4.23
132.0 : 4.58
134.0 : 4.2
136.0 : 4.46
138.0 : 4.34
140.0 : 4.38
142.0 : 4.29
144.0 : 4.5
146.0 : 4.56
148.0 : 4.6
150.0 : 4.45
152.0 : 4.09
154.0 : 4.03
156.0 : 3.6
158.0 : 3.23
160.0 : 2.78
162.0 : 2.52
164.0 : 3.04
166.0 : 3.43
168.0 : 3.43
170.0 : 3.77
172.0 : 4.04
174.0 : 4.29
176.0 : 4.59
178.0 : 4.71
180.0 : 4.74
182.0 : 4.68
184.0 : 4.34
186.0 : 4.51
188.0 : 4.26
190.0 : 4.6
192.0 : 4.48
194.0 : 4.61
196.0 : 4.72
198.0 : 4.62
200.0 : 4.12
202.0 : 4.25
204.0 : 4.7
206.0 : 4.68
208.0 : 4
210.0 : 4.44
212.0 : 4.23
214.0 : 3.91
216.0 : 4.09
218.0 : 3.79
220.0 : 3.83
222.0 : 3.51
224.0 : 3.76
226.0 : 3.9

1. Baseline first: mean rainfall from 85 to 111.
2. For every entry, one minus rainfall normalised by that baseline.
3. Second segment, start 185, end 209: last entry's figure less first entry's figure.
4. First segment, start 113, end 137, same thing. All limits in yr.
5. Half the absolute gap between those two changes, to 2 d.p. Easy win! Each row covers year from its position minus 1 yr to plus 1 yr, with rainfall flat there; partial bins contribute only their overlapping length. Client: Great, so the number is 0.08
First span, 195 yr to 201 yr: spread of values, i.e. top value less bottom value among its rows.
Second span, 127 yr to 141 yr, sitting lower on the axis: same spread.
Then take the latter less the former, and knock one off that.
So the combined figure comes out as -1.22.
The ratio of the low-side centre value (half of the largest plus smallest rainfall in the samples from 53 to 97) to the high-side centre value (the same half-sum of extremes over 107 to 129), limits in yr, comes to 1.05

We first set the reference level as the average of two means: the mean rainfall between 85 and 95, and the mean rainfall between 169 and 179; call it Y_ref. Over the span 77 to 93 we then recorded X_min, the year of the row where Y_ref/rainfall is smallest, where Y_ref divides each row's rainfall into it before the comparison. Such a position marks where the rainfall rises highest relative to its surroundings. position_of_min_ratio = 88.0 yr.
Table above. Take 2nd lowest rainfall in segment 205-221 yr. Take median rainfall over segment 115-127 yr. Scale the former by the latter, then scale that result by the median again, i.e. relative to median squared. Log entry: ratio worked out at 0.201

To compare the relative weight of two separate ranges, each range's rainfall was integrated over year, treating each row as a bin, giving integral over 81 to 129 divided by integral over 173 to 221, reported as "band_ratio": 1.01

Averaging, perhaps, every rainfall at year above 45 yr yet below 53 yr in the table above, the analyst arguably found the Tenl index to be 4.49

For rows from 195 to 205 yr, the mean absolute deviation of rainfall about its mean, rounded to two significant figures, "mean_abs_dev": 0.24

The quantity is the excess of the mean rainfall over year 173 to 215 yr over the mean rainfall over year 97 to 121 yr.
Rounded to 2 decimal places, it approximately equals 0.02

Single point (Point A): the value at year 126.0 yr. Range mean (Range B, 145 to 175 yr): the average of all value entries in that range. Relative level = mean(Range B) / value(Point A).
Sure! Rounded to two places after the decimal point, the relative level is 0.88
